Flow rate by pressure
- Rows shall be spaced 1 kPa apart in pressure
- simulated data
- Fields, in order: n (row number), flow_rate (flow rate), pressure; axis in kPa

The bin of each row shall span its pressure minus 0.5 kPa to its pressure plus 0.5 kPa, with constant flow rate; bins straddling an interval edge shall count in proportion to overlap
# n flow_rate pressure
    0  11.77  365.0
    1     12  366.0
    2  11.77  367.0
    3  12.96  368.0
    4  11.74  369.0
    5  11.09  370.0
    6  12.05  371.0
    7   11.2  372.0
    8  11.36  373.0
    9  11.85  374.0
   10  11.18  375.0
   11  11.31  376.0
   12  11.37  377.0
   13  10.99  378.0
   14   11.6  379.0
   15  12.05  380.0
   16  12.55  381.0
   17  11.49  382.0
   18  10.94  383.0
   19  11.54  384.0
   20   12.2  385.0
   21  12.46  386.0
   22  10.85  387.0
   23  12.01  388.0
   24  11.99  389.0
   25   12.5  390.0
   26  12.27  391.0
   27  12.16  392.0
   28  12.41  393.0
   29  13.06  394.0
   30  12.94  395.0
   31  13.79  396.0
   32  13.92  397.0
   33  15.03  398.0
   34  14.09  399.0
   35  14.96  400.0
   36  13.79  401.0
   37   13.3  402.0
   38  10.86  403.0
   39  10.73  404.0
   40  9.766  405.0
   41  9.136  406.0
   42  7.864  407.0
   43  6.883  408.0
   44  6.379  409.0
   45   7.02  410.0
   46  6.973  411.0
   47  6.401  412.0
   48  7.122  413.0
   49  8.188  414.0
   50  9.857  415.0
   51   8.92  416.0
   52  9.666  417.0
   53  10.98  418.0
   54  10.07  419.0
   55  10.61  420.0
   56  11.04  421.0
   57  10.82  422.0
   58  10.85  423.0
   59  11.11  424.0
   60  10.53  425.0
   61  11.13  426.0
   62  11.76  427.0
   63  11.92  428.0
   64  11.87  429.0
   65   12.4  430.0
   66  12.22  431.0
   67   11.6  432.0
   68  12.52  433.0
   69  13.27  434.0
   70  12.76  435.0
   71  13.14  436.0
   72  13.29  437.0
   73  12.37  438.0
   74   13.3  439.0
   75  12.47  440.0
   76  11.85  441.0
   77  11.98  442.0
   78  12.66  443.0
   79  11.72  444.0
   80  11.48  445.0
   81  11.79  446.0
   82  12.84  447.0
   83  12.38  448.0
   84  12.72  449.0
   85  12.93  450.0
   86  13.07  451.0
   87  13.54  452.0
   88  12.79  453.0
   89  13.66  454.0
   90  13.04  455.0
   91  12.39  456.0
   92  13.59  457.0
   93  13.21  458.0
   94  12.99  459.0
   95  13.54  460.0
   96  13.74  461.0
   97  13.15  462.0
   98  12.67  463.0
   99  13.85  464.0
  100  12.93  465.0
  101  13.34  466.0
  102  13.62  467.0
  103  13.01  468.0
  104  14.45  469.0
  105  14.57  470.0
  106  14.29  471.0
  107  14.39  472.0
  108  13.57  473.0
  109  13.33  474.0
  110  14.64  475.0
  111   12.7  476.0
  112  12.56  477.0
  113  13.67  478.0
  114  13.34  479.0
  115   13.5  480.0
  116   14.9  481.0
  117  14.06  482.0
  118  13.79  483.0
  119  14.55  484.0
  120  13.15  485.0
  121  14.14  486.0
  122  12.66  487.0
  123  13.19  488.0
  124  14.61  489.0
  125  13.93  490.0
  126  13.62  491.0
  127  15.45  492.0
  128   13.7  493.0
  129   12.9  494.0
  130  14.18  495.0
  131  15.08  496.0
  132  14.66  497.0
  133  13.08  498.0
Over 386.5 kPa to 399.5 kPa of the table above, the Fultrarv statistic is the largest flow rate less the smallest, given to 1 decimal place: 4.2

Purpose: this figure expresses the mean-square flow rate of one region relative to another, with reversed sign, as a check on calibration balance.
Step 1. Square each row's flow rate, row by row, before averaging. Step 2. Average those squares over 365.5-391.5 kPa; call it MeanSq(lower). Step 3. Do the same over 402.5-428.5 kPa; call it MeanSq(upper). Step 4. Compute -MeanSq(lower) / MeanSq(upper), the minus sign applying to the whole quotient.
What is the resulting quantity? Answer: -1.49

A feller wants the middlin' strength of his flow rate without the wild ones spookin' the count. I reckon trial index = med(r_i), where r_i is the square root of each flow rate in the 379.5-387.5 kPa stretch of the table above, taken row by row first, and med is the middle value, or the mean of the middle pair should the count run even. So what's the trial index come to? 3.43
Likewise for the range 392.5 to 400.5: 3.72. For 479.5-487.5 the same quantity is 3.73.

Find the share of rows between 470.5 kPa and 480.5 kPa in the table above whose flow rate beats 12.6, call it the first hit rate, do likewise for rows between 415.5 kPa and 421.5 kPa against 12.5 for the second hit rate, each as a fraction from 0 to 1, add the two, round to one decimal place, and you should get 0.9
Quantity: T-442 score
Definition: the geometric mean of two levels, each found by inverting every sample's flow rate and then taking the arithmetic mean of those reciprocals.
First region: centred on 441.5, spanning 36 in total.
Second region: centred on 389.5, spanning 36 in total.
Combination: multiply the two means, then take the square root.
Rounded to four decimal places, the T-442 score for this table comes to 0.0827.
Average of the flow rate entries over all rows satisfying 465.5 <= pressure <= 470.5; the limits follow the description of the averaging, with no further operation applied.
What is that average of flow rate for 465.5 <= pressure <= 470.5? 13.8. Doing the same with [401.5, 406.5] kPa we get 10.8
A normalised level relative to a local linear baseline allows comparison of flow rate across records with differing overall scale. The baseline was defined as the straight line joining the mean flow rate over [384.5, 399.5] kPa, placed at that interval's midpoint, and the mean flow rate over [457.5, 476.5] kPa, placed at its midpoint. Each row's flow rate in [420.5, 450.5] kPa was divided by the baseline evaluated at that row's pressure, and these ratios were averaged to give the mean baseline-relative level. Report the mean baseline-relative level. 0.91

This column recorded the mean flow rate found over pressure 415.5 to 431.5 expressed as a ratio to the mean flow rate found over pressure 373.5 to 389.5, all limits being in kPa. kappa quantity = 0.94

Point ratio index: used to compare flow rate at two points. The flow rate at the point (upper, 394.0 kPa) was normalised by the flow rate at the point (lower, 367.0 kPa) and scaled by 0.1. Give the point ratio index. 0.111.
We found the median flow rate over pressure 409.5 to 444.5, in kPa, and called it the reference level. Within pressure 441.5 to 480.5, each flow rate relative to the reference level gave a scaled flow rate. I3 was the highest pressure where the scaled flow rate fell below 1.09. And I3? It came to 477.0 kPa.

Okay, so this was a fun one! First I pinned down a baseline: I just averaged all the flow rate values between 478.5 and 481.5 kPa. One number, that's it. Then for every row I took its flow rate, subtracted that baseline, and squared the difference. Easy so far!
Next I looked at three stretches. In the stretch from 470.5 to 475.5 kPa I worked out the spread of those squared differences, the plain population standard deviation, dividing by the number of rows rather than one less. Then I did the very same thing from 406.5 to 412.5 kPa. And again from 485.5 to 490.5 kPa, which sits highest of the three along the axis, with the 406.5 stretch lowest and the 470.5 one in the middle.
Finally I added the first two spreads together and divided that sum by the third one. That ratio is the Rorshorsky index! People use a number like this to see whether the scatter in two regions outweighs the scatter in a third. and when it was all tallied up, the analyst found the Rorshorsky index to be 12.2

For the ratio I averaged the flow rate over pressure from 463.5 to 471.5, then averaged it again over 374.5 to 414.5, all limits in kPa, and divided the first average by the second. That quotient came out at 1.23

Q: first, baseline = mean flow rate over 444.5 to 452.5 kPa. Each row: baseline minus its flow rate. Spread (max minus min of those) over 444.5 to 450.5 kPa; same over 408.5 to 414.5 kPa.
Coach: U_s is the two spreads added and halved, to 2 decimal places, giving 1.63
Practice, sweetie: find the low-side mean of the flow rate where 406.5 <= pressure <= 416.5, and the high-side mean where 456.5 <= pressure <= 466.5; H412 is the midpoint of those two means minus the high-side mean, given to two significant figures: -2.9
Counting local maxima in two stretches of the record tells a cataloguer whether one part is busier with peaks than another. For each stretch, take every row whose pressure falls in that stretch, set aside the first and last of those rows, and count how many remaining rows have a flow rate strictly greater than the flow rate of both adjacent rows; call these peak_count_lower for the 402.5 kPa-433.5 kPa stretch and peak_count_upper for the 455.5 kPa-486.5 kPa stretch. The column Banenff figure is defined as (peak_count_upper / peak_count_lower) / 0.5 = 2.86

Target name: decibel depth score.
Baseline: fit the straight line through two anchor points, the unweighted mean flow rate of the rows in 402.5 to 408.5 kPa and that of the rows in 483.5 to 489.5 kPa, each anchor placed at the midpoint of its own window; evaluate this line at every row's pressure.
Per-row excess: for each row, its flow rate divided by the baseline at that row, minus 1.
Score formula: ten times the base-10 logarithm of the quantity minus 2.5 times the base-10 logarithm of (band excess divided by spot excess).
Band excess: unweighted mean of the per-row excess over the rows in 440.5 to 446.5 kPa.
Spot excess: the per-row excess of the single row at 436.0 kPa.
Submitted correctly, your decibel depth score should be 1.7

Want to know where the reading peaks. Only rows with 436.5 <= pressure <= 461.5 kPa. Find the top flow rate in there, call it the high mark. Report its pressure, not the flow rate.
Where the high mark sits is 461.0 kPa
